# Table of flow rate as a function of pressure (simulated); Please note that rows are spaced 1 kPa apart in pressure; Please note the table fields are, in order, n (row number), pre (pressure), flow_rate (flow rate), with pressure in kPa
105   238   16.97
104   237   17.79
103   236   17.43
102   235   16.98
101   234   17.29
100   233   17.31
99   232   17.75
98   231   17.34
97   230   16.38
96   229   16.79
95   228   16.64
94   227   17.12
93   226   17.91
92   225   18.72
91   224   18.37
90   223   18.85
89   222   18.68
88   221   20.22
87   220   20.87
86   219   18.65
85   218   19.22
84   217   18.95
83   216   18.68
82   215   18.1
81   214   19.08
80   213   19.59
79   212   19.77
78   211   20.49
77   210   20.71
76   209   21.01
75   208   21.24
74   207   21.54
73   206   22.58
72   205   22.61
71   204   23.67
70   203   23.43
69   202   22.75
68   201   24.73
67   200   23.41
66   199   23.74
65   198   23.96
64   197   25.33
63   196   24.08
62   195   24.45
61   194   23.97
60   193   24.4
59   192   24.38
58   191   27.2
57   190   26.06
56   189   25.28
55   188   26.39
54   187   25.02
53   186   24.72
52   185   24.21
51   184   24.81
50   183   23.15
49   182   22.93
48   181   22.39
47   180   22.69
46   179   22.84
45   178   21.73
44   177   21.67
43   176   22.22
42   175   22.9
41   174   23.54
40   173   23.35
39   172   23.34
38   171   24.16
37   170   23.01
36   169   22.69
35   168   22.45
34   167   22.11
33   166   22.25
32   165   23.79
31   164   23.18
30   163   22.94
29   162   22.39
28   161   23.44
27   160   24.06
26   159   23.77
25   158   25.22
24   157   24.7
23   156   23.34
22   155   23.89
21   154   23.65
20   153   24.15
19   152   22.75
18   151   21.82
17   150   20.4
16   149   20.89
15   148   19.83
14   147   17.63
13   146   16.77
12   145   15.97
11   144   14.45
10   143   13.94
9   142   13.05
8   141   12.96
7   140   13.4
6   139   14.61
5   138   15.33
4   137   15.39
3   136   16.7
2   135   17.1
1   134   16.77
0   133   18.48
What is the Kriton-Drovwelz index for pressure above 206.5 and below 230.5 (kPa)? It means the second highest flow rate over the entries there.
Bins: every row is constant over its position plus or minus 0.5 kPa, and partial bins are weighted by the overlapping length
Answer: 21.24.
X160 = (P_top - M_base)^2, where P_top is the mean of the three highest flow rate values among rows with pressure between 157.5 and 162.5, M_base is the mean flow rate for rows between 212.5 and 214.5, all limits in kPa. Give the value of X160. 25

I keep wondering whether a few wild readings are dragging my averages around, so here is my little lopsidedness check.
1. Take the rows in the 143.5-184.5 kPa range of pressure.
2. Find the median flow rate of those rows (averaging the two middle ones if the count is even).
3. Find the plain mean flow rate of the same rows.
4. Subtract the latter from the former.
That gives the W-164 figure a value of 0.625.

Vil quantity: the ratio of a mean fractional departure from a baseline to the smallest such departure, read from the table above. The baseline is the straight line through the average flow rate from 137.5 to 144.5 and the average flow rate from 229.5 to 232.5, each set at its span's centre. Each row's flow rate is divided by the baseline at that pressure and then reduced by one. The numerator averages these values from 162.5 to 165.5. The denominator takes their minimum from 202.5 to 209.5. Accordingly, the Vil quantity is 2.0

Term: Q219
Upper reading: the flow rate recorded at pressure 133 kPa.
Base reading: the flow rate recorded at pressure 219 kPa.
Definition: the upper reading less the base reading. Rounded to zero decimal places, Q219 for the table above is 0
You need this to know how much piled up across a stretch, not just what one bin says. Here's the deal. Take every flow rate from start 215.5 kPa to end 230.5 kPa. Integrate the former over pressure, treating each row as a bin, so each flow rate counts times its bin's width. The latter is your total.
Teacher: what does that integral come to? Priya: 276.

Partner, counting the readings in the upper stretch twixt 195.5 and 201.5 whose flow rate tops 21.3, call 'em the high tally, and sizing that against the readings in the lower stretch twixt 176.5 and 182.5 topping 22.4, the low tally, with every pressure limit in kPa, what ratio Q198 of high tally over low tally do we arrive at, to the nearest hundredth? 2.00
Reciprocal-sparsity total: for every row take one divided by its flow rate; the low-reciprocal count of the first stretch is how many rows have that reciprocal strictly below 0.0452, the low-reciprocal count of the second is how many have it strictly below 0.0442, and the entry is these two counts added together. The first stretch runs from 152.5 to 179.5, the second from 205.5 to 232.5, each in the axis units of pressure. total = 24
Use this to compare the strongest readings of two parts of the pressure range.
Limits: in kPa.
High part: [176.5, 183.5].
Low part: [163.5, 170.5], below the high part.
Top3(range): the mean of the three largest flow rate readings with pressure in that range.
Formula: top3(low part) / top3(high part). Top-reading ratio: 1.02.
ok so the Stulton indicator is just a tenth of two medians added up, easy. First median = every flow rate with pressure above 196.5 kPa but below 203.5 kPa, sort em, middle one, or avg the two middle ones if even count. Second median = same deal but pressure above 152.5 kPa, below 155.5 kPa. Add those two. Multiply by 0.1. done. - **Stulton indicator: 4.76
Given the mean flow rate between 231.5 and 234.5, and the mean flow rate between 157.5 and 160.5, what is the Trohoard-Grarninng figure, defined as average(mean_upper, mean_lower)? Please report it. 20.9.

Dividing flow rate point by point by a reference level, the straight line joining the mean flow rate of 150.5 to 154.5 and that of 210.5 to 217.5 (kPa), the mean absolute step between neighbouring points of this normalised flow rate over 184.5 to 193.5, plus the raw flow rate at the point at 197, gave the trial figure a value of 25.4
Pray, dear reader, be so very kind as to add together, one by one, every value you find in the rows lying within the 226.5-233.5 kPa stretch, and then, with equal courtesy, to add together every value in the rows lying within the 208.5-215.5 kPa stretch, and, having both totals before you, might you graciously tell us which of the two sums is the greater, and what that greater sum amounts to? 139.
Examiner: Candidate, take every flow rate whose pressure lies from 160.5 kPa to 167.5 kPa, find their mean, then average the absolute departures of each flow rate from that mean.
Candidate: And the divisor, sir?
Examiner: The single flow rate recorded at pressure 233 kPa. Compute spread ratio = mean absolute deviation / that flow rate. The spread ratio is 0.031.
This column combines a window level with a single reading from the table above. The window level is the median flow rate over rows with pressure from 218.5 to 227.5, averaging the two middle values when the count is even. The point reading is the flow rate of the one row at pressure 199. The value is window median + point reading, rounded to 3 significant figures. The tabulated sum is 42.4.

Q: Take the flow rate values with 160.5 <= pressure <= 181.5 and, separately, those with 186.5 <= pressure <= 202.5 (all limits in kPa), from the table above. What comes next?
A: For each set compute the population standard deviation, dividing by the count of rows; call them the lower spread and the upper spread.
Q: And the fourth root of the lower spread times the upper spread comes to 0.92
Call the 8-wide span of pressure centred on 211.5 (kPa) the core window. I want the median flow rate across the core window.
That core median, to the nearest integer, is 20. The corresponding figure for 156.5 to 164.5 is 24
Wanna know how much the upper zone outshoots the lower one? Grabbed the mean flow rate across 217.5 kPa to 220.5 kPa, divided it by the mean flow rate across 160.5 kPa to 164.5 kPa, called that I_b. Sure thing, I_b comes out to 0.9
